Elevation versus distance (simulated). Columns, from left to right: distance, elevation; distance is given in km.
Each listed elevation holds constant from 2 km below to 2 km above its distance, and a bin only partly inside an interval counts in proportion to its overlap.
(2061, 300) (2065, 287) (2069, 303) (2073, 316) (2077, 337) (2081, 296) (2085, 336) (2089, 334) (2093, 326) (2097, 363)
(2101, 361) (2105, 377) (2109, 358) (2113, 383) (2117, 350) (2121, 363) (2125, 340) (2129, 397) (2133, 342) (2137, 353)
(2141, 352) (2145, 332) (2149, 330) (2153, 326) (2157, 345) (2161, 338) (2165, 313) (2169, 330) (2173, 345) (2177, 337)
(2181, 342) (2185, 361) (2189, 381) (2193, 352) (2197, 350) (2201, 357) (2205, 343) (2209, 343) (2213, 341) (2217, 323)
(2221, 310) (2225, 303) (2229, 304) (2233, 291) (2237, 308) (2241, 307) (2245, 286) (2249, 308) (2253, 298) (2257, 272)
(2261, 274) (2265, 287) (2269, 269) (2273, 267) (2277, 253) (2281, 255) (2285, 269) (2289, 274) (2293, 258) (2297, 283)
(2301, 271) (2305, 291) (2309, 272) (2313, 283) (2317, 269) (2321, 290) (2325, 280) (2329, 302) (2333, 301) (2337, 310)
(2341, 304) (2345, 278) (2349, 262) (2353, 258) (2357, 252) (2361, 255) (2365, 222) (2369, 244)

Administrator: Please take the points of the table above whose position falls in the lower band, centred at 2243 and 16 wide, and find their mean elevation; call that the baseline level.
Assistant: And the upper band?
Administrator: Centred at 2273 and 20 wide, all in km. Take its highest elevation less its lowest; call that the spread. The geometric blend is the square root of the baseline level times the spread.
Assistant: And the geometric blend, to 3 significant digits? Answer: 101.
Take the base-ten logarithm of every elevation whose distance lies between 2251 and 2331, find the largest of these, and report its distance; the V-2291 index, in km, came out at 2329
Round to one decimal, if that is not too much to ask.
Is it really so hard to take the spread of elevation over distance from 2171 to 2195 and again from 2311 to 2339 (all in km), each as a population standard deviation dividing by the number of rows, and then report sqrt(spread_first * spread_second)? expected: 14.0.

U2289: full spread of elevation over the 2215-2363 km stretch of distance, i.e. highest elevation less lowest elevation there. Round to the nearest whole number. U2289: 71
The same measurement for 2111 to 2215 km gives 84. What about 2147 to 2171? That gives 32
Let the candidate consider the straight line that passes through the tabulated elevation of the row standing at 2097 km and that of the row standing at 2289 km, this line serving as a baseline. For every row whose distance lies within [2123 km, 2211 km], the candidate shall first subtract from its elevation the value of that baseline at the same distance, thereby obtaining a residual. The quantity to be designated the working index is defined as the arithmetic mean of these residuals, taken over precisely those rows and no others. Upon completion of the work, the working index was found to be 15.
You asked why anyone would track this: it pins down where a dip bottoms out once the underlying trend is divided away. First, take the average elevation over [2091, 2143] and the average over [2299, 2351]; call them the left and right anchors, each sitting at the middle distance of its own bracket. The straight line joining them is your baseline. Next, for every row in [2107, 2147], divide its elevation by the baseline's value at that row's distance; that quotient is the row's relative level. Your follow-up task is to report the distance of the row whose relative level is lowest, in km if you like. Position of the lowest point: 2145 km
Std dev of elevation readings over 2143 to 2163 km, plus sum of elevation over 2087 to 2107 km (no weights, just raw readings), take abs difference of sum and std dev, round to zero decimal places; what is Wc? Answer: 1754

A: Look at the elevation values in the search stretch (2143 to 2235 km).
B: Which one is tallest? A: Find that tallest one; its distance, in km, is 2189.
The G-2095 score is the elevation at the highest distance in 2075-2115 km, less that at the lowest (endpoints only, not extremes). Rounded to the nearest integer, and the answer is 46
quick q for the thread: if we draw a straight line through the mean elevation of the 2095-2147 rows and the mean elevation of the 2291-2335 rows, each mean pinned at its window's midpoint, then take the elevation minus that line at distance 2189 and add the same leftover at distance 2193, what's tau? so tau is 71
